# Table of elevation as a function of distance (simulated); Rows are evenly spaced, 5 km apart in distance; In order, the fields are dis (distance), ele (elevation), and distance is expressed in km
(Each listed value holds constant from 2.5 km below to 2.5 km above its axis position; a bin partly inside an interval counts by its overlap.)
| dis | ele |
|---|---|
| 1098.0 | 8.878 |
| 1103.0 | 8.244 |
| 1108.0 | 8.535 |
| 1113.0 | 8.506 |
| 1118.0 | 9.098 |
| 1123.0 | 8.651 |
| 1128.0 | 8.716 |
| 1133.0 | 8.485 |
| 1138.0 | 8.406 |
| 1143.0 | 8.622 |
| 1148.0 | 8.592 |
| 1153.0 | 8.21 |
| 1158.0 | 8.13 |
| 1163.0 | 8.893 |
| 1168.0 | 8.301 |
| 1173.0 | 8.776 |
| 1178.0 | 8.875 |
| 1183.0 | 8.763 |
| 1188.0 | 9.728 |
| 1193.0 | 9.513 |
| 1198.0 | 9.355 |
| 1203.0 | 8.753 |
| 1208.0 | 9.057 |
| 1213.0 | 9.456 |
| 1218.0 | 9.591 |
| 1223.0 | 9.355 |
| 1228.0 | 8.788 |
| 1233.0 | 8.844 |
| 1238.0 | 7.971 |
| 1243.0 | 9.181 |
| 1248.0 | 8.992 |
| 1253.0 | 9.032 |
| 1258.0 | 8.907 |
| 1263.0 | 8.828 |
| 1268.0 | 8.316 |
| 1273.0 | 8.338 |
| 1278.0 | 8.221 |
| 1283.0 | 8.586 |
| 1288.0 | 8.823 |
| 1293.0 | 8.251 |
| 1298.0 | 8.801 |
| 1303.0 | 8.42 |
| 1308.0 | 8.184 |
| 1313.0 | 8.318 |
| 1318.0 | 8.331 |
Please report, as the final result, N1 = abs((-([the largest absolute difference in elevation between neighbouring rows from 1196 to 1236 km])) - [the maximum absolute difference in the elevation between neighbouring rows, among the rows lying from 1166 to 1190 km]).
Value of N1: 1.6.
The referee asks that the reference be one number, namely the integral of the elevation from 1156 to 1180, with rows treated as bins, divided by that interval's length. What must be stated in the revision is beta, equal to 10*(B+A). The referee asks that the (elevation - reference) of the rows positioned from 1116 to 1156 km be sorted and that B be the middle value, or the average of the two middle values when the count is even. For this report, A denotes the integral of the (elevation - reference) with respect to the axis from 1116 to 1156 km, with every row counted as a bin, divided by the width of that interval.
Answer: 0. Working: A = -0.01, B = 0.0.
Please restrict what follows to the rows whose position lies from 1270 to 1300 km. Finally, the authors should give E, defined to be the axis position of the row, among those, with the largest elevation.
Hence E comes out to 1288.0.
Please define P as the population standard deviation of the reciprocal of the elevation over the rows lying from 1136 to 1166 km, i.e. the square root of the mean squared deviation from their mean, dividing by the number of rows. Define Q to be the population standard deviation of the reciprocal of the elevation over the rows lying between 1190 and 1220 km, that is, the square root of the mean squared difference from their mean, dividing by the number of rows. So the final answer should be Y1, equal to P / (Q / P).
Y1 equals 0.004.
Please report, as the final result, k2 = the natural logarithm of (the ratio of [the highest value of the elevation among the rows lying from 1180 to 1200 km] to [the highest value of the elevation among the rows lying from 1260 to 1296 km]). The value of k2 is 0.10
